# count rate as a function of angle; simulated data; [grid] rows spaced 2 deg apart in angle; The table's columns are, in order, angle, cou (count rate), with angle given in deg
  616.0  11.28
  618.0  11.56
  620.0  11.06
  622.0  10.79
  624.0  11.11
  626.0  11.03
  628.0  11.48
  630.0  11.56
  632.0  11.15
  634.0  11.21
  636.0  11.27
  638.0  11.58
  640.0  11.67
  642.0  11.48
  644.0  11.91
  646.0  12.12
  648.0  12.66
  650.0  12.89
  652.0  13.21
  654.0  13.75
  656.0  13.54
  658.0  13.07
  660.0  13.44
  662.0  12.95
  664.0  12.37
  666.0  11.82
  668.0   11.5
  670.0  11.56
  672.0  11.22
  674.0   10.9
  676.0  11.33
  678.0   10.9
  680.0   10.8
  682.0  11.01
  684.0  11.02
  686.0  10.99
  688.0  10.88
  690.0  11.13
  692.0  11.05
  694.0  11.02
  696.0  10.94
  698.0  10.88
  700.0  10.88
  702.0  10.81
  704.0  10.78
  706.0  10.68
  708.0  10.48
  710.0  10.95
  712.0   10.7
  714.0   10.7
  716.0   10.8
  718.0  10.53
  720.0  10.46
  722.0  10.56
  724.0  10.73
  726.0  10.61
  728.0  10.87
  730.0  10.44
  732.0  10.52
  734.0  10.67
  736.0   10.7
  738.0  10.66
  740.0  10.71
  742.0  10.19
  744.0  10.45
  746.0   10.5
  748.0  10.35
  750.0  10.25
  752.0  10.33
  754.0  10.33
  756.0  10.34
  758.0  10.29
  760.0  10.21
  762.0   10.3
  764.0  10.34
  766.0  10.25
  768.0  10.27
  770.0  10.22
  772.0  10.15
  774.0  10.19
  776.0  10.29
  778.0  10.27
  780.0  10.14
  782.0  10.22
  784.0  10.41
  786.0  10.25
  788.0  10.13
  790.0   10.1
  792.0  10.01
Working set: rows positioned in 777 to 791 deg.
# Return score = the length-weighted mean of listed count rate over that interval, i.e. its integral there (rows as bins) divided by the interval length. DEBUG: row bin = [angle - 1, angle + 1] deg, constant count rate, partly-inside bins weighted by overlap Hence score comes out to 10.2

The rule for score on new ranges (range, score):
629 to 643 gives 11.4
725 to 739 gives 10.6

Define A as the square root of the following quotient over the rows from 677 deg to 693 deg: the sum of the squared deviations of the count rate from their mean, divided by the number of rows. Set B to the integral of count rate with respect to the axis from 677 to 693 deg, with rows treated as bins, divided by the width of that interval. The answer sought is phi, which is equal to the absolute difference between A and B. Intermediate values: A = 0.10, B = 11.0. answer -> 10.9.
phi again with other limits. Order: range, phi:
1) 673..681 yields 10.8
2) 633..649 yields 11.3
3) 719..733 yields 10.5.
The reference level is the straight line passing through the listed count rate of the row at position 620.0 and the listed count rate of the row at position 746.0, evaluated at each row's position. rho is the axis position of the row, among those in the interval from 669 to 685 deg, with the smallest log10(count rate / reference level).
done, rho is 680.0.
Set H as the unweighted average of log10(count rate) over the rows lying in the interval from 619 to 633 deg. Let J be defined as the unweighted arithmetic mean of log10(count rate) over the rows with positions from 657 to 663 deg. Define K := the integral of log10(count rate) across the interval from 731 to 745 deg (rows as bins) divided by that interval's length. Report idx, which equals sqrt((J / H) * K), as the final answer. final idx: 1.05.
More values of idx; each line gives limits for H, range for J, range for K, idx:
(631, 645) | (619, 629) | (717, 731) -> 1.01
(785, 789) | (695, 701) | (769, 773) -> 1.02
